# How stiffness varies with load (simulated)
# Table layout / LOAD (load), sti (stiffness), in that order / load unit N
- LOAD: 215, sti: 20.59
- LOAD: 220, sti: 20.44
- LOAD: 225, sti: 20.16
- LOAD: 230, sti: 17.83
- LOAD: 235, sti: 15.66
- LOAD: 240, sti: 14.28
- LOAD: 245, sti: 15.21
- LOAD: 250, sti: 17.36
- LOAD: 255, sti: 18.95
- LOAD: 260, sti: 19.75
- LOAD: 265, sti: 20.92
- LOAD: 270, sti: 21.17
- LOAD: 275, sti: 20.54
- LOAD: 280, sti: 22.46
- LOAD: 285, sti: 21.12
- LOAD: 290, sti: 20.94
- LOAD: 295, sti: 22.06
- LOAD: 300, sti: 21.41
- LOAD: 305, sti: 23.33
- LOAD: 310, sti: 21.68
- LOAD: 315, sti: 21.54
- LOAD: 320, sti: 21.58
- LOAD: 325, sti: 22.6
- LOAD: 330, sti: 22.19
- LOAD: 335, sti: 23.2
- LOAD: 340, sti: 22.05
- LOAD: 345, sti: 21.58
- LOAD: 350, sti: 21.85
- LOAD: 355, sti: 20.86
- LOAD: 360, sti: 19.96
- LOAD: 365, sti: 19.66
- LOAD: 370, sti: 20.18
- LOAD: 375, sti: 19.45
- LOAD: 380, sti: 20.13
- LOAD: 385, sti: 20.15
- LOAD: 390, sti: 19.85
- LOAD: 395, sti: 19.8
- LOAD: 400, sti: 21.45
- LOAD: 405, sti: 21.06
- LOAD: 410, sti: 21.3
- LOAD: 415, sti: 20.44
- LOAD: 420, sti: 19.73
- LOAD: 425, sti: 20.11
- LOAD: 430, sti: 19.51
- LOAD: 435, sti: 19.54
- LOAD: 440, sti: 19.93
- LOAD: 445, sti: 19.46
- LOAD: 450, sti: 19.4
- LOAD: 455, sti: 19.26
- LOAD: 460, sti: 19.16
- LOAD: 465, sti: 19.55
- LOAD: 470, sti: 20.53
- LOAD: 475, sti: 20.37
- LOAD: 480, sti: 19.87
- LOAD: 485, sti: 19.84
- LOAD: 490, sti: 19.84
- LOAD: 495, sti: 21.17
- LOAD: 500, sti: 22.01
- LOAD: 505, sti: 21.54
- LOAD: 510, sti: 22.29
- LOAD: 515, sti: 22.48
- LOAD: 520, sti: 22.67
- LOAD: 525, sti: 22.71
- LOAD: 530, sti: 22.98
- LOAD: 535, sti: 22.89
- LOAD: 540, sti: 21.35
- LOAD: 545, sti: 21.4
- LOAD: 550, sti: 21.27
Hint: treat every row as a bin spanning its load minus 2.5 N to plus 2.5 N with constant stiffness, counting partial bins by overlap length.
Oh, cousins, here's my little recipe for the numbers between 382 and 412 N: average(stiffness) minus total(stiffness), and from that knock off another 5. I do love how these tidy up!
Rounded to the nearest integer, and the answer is -108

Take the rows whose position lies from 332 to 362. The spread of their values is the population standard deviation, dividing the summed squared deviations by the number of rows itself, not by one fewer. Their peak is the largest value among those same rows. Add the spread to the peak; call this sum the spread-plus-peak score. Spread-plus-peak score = 24.2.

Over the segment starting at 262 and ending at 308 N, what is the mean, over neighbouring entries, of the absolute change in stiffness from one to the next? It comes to 1.00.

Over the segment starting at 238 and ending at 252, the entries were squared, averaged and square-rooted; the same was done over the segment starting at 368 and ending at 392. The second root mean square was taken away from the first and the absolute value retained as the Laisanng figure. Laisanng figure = 4.3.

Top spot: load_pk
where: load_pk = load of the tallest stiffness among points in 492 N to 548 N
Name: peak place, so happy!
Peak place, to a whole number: 530 N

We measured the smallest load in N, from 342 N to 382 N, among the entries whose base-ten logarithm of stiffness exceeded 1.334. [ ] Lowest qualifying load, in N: 345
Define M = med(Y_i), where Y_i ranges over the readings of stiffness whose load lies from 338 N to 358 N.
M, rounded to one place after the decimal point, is 21.7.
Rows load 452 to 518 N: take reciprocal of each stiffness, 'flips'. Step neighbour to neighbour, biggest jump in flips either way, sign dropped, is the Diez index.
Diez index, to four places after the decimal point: 0.0032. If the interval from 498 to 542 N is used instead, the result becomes 0.0032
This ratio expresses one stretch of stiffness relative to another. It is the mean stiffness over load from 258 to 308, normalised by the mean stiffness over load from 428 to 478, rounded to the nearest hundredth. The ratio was 1.09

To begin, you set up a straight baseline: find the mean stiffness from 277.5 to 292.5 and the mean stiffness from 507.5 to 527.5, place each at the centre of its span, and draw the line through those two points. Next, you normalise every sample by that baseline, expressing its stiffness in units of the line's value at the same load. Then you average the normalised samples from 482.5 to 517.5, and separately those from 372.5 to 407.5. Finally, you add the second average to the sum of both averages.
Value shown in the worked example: 2.79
